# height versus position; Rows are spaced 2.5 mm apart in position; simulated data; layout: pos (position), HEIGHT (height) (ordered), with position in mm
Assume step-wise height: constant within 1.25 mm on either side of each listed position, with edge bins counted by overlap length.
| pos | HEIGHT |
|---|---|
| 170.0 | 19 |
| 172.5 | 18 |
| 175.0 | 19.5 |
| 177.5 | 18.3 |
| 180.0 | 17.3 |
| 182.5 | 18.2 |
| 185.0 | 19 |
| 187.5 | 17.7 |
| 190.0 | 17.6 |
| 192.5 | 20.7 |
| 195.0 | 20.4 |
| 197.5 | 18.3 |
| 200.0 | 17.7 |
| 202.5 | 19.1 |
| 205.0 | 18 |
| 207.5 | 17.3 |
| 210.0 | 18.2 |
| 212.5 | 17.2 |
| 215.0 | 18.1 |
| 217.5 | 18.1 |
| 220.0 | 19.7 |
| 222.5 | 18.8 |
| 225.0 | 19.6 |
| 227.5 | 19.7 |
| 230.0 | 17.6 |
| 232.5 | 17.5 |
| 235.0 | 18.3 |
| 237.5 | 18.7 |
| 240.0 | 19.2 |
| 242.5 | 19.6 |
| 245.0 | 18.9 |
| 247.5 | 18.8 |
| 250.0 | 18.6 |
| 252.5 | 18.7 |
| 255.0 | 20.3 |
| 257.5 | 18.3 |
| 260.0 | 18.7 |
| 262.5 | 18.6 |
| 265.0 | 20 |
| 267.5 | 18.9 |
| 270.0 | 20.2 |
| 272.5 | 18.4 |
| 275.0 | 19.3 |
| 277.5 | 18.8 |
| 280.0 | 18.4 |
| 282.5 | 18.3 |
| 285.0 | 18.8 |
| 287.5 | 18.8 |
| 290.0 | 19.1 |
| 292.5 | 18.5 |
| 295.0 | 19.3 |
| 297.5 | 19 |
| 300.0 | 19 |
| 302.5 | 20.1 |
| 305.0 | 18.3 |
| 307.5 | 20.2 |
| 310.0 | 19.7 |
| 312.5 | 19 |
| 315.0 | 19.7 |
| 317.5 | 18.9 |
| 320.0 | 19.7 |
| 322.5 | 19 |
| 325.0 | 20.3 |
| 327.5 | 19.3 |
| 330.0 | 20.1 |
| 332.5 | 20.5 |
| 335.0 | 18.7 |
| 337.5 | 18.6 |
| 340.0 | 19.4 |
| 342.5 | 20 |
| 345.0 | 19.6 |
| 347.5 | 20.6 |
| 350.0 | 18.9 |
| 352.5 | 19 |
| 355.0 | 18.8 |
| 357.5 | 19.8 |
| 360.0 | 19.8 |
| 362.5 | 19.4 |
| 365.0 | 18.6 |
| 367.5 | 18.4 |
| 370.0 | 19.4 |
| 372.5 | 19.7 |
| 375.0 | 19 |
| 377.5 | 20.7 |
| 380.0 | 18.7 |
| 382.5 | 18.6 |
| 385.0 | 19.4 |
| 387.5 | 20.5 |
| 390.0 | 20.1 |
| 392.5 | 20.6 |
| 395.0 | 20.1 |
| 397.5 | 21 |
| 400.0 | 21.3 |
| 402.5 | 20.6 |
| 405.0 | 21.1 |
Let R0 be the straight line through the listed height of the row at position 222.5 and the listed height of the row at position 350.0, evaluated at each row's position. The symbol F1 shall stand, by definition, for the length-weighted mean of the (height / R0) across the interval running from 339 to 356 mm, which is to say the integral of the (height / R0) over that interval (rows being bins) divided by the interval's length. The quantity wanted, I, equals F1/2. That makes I 0.515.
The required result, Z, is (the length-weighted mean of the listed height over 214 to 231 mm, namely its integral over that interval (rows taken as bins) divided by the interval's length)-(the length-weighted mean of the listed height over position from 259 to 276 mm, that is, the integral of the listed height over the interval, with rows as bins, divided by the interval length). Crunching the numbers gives -0.3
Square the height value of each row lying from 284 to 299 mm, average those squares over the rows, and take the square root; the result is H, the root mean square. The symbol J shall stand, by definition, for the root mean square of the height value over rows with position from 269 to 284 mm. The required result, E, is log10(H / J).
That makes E 0.000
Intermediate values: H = 18.92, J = 18.9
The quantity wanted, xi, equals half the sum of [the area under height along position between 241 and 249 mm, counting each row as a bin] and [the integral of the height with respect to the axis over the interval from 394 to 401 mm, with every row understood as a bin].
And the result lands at 149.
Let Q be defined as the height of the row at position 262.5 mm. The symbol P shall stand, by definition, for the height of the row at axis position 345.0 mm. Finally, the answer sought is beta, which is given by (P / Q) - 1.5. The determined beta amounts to -0.45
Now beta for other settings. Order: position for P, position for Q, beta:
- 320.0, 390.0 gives -0.52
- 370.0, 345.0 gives -0.51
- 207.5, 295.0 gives -0.60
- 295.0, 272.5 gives -0.45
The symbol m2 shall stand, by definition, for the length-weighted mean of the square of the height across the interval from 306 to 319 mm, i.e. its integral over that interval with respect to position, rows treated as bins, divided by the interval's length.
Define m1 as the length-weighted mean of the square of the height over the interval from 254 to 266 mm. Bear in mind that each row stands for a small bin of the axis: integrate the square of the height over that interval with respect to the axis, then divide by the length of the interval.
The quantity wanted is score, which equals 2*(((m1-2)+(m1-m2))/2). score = 352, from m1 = 367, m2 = 380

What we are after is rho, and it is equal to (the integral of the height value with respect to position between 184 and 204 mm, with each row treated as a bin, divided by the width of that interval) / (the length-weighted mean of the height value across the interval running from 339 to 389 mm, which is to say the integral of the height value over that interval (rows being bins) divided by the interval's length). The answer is 0.97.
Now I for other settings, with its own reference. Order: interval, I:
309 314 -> 0.513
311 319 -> 0.510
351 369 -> 0.505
